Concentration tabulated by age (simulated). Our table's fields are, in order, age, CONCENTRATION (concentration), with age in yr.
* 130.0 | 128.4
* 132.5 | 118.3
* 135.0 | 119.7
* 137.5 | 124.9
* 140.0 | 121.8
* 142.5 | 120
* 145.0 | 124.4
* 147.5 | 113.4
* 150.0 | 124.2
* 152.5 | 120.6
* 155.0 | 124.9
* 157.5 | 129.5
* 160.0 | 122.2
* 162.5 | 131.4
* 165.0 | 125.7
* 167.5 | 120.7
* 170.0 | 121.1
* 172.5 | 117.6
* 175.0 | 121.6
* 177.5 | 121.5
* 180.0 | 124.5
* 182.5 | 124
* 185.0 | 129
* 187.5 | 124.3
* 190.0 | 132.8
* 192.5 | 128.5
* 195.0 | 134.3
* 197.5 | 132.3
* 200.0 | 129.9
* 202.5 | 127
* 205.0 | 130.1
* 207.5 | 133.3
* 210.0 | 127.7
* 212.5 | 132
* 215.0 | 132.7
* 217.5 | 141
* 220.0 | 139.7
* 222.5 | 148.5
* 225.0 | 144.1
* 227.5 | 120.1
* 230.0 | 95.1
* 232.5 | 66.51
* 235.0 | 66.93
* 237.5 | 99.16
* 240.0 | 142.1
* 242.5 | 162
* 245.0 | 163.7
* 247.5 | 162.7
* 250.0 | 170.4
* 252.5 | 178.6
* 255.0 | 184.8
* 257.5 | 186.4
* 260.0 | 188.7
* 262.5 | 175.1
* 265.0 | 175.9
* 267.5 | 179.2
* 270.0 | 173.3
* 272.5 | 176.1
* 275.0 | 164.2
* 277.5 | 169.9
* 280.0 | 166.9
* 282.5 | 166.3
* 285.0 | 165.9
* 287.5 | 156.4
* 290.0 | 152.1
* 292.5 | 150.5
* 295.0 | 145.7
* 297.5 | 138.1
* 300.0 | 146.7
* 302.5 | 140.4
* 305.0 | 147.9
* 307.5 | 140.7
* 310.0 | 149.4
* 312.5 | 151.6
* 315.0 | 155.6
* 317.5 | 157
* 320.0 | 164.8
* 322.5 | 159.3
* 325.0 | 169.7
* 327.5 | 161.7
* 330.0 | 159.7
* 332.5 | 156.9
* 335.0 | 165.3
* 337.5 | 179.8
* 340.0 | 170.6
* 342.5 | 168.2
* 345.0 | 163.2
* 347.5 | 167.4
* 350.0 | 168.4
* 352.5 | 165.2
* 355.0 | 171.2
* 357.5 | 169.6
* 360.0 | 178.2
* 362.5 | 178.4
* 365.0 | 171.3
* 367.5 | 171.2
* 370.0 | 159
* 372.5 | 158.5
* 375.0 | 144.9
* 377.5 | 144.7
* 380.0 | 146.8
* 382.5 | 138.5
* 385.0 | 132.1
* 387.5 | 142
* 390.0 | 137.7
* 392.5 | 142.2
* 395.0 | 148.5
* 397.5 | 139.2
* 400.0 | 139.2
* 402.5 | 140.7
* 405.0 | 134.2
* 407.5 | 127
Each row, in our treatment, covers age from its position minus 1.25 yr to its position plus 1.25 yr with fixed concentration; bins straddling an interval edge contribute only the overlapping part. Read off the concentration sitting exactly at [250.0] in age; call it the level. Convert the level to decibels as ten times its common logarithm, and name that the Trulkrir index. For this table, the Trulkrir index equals 22.31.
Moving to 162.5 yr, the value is 21.19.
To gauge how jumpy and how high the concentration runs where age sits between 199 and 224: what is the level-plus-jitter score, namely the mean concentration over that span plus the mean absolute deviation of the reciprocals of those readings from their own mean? 134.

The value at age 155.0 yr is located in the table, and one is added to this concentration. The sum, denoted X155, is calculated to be 126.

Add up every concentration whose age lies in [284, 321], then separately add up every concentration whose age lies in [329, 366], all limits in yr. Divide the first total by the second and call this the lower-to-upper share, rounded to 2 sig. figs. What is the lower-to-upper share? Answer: 0.89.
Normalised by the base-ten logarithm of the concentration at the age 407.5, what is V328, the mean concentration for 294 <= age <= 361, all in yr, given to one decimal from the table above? 75.9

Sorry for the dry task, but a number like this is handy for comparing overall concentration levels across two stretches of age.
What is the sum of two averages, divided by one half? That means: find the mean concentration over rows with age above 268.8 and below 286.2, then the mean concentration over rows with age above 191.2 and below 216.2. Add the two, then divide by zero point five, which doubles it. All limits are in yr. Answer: 599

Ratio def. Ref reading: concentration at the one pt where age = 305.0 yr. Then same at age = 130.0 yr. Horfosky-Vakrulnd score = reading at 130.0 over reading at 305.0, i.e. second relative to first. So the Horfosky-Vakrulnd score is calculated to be 0.87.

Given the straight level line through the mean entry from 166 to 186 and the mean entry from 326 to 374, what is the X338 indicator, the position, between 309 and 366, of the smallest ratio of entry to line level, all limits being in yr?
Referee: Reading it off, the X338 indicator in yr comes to 310.0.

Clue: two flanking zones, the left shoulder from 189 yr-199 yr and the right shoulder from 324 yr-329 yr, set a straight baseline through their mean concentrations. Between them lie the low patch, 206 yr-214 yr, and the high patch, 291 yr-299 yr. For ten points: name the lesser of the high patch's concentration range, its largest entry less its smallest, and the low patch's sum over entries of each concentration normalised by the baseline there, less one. -0.11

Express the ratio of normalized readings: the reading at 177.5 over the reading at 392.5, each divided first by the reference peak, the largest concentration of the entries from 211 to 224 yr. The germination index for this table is 0.85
